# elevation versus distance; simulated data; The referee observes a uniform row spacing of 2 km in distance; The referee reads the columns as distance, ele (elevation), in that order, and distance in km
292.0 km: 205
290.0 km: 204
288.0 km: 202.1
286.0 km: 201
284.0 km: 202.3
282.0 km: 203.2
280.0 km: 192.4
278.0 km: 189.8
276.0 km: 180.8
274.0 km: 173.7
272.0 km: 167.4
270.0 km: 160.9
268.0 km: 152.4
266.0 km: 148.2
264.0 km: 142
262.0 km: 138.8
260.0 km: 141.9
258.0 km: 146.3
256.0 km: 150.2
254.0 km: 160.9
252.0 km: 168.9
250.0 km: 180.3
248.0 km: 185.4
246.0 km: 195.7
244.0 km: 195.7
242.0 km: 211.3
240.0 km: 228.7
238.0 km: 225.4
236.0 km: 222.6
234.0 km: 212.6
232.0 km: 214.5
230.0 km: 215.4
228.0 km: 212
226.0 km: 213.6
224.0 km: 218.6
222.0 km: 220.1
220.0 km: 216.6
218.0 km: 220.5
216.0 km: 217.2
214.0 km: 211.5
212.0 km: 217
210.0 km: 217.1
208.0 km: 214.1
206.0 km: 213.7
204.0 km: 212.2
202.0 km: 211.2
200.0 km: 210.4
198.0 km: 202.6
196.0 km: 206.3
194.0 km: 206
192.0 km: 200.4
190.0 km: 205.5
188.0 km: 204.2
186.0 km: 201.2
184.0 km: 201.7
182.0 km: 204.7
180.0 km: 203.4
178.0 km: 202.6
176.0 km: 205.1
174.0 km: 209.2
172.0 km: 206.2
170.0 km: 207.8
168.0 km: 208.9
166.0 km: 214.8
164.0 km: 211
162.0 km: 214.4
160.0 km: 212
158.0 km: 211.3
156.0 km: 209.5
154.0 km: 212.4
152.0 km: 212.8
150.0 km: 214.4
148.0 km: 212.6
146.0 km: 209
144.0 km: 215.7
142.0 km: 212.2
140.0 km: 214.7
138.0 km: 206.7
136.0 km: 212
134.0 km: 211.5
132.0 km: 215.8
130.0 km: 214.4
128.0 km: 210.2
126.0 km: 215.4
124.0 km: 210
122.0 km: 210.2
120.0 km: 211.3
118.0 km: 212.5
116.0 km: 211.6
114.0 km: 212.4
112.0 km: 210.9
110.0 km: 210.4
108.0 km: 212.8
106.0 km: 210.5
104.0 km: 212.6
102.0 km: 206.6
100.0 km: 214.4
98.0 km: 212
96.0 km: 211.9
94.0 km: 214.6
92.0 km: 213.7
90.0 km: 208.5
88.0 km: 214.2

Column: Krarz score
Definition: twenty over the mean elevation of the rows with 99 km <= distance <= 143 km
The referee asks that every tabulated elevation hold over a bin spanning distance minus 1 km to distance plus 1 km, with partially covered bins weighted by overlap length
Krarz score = 0.094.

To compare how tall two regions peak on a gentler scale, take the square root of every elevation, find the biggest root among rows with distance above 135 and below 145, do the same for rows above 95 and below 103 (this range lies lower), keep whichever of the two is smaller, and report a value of 14.6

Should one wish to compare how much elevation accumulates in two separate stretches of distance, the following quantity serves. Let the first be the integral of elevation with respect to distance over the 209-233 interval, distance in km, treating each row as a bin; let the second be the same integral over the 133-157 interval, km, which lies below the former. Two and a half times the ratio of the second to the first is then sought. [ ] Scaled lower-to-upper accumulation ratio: 2.45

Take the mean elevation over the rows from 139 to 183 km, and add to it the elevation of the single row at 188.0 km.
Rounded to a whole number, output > 414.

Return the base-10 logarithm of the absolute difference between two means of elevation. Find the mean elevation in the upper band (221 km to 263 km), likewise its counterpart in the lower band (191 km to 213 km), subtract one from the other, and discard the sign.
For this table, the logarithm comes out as 1.2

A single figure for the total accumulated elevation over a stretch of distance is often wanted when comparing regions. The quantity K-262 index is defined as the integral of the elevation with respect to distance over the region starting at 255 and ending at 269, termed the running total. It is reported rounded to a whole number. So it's 2040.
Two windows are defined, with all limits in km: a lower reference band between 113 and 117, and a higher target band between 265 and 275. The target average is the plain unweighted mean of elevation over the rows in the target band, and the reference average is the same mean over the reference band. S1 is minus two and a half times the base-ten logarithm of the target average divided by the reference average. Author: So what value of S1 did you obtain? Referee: 0.3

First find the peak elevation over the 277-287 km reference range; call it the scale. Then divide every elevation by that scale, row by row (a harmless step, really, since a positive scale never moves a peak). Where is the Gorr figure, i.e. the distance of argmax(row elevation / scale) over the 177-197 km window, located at 196.0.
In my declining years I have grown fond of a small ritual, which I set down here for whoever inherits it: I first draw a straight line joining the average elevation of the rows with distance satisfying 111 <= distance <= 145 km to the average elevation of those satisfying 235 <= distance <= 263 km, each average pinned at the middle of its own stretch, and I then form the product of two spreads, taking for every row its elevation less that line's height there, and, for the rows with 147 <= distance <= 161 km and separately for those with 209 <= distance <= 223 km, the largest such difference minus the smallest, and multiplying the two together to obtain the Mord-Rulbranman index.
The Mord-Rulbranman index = 37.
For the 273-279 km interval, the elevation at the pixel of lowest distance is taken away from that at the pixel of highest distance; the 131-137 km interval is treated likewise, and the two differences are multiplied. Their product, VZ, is -61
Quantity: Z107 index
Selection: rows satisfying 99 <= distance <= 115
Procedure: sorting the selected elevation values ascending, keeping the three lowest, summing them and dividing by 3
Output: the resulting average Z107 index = 209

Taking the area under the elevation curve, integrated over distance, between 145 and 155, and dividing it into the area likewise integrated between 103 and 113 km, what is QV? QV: 1.00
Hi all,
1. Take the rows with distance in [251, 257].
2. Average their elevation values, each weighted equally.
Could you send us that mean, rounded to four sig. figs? 160.0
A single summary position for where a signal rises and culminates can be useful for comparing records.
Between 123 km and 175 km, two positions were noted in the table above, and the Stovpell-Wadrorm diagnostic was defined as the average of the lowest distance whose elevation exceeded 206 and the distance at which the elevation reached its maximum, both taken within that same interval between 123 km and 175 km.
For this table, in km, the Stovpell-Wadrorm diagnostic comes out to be 128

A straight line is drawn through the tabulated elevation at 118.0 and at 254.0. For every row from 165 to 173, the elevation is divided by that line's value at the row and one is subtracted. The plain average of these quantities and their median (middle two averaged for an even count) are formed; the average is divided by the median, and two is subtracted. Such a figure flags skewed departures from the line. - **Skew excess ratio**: -0.93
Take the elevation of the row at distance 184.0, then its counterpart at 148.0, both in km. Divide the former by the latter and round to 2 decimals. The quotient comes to 0.95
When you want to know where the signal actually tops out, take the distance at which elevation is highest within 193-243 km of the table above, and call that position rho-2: 240.0 km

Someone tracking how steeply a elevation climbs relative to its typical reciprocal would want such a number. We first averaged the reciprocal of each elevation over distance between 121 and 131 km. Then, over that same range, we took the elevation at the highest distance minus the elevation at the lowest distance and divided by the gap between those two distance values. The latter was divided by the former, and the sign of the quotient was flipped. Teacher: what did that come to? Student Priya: -111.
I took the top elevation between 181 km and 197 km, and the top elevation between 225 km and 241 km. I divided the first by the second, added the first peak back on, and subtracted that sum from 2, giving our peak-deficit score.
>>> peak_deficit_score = -205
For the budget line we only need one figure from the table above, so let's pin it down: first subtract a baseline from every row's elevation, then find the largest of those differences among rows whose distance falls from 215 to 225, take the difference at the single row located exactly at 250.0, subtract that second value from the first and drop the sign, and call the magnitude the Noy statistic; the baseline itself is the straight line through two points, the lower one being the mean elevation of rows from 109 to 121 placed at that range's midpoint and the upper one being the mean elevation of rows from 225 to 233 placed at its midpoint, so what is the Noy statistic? 41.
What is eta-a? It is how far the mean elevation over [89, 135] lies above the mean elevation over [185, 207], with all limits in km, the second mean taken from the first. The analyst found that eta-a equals 5.2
